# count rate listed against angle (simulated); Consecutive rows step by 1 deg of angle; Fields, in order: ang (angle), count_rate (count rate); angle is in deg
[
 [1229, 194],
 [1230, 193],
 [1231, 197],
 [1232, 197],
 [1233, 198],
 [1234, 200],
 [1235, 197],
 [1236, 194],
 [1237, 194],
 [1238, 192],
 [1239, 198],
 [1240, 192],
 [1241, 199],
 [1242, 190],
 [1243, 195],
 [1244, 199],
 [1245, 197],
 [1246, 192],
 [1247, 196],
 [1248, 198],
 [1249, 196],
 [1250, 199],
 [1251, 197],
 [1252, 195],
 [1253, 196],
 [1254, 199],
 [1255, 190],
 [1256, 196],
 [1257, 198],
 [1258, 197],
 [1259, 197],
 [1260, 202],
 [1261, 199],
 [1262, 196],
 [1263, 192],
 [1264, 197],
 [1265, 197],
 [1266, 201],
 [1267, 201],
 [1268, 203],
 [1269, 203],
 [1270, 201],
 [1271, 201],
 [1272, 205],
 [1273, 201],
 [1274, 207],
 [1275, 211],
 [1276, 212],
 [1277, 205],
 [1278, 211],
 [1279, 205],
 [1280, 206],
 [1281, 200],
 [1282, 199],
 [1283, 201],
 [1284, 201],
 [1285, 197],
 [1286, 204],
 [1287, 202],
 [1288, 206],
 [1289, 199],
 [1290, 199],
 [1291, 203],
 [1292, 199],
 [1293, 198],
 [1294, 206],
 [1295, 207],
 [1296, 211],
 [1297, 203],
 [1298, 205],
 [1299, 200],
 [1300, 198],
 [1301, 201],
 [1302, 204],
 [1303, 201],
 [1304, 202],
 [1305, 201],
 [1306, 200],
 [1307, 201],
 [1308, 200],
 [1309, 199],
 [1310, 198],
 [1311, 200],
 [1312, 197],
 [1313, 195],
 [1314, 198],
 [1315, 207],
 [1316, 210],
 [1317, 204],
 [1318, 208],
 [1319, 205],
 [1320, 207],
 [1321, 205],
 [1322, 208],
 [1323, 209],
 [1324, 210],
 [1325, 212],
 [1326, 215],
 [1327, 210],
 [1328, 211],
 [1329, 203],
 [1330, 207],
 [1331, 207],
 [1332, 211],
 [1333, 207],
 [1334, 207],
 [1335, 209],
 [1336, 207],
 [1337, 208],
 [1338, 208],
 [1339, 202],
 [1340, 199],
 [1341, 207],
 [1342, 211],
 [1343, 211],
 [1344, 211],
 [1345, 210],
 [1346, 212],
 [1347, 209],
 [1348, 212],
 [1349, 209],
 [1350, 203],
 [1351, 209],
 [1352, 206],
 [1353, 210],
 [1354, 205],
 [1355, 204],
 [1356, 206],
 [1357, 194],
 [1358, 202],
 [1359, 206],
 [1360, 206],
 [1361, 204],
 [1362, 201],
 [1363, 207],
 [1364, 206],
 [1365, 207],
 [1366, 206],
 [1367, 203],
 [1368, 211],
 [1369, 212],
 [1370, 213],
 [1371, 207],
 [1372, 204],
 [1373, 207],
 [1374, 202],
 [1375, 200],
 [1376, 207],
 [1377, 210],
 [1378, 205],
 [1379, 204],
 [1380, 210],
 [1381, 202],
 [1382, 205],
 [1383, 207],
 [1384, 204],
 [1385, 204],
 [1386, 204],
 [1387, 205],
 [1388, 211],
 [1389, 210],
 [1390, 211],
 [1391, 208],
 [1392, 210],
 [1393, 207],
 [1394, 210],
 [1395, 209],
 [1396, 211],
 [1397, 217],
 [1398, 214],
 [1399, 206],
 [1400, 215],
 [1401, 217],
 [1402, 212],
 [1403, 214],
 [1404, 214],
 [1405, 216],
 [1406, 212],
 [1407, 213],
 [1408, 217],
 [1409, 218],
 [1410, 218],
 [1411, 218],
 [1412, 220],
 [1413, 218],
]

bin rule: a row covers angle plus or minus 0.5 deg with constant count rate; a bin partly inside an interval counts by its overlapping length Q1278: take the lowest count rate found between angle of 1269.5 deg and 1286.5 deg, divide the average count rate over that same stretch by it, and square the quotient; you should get 1.07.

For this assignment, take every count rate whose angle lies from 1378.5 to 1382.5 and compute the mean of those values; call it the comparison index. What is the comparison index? 205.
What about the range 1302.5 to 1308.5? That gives 201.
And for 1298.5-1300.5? 199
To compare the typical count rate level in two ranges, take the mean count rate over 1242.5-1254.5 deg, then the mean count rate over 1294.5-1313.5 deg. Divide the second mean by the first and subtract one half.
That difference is 0.524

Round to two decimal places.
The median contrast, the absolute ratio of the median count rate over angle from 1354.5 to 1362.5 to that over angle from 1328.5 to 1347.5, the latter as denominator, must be 0.98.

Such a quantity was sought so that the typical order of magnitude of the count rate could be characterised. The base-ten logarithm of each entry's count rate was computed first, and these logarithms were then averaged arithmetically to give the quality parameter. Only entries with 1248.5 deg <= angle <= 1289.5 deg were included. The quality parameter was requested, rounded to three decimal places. 2.302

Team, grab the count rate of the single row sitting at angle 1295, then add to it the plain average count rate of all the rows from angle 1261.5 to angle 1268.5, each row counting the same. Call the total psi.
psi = 405.1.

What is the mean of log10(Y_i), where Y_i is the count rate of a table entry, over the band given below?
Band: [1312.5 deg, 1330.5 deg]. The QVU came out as 2.32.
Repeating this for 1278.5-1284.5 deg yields 2.31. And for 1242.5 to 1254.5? 2.29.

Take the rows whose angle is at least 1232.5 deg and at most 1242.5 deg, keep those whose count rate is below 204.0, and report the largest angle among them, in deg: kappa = 1242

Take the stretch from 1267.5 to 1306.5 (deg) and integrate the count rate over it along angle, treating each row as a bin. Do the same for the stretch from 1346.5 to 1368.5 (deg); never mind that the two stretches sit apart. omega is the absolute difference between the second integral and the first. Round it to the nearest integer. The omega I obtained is 3392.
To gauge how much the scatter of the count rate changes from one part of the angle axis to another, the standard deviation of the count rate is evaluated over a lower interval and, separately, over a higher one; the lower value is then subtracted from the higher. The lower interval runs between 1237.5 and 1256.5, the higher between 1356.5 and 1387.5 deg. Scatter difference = 0.7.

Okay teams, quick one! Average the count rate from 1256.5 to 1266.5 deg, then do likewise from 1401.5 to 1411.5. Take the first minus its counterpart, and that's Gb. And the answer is -18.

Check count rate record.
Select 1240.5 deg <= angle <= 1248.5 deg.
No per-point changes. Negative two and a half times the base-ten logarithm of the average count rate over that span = -5.729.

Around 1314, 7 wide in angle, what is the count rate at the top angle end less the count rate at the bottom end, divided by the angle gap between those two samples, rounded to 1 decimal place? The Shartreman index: 0.7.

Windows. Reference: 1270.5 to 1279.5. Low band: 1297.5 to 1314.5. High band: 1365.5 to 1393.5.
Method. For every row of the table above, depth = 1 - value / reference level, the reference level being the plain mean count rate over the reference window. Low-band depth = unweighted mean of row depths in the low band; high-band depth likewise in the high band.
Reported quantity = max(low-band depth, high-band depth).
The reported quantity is 0.031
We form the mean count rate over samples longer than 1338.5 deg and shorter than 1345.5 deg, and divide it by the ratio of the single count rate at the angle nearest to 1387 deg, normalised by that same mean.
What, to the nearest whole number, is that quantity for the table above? 210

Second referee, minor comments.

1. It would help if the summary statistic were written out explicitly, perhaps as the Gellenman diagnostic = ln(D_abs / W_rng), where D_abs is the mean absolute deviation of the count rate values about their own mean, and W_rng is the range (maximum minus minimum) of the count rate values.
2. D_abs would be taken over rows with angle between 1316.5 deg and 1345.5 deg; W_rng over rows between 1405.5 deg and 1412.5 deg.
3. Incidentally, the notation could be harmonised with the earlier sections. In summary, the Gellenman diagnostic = -1.18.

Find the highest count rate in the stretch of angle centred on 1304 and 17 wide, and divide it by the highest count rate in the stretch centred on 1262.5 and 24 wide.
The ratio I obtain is 1.02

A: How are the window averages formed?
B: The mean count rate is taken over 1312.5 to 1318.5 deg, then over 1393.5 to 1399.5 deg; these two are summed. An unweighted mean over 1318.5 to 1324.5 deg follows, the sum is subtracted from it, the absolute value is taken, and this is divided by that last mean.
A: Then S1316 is 1.00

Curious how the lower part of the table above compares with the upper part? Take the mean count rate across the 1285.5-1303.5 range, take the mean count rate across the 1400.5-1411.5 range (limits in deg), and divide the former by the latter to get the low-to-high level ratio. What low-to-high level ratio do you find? 0.94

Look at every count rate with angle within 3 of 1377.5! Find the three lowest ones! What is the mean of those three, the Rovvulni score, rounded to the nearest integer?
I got 203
